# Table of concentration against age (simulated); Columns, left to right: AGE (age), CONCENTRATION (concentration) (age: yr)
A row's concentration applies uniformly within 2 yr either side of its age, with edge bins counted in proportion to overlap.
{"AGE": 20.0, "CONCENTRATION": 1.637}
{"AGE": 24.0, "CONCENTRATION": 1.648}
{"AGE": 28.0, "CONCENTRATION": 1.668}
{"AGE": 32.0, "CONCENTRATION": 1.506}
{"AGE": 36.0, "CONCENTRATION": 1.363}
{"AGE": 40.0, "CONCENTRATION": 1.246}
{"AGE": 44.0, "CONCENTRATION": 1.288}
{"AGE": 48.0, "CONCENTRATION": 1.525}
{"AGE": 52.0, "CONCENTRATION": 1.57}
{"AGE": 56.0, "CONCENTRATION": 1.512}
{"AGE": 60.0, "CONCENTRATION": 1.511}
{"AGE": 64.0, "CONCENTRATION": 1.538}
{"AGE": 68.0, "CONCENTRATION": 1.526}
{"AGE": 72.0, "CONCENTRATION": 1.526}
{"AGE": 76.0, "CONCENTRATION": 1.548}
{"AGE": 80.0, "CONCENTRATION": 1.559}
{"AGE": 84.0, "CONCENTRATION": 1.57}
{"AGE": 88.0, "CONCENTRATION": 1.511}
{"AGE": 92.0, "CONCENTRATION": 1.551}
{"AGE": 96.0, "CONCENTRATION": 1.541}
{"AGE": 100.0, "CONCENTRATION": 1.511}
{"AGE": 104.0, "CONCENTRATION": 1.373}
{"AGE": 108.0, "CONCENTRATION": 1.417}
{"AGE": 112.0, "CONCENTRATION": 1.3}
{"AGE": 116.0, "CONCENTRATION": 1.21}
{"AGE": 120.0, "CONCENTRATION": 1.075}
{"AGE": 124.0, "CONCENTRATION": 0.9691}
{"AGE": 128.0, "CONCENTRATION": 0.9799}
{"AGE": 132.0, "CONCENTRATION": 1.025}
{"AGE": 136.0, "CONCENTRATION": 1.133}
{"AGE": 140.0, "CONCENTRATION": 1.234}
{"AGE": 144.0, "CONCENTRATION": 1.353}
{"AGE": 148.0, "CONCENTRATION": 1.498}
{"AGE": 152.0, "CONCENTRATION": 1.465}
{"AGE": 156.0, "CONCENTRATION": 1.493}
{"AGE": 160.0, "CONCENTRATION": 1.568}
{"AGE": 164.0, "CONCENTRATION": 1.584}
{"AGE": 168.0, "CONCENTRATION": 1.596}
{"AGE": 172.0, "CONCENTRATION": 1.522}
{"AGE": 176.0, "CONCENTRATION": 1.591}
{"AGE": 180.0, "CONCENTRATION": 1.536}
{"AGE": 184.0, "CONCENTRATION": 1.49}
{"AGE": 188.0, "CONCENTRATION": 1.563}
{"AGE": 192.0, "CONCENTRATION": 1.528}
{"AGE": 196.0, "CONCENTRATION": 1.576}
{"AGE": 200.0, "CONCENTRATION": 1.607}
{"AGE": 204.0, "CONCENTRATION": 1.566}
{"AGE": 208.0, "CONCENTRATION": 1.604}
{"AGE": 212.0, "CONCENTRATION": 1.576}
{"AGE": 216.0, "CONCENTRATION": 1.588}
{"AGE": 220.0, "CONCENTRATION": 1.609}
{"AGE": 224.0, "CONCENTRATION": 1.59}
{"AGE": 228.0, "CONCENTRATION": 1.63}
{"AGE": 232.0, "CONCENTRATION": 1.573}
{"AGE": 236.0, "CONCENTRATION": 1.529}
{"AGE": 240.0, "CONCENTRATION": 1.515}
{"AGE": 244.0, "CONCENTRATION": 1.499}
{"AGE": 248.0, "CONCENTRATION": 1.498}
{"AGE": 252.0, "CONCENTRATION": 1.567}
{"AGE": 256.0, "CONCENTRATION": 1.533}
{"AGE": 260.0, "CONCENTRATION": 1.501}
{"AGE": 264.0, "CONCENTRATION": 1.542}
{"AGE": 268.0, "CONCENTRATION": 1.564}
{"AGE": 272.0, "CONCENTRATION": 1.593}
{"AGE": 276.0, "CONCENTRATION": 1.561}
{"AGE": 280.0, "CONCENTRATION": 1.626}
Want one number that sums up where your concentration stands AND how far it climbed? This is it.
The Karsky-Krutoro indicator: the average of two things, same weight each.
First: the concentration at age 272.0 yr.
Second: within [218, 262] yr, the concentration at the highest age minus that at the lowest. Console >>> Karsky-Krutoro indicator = 0.74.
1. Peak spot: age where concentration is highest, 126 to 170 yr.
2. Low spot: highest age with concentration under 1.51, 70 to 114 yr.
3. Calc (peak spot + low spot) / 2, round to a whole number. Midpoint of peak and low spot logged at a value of 140 yr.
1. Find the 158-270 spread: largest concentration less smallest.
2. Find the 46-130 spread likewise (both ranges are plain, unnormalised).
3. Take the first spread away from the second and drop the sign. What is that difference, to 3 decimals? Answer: 0.461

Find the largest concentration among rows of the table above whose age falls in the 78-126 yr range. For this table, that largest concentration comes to 1.57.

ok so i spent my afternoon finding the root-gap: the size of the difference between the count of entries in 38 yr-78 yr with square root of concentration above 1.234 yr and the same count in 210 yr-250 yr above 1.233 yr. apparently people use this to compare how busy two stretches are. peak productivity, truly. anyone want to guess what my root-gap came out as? 1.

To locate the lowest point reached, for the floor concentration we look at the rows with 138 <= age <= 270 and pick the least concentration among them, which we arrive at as 1.234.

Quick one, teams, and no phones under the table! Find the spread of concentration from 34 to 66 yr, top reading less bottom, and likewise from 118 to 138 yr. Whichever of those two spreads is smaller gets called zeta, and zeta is 0.164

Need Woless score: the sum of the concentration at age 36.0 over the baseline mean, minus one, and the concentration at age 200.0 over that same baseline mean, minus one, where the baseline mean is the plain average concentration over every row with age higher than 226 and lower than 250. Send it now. -0.072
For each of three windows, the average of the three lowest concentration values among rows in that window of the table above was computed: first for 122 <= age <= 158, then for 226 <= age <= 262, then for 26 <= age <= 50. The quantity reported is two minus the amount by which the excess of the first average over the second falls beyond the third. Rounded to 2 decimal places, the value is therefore 3.81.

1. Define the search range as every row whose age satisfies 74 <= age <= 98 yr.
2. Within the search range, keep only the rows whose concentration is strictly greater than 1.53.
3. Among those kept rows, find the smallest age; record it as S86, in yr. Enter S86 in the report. 76.0 yr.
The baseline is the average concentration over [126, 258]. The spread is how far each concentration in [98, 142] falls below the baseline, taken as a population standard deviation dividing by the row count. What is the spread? 0.18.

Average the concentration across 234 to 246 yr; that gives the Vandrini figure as 1.51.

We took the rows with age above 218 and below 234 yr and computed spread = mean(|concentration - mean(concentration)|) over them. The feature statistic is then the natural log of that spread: -4.0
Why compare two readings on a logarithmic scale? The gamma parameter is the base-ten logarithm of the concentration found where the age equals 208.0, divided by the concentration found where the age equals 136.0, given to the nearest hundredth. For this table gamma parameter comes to 0.15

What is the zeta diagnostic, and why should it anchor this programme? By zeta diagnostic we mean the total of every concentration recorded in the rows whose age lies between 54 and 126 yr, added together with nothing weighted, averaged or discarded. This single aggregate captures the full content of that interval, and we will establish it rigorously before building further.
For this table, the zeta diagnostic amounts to 26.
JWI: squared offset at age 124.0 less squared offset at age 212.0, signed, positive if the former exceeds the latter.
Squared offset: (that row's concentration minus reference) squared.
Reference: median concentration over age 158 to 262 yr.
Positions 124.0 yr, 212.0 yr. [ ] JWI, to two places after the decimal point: 0.36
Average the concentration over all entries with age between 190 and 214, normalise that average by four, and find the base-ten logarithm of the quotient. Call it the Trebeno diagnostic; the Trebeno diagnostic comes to -0.40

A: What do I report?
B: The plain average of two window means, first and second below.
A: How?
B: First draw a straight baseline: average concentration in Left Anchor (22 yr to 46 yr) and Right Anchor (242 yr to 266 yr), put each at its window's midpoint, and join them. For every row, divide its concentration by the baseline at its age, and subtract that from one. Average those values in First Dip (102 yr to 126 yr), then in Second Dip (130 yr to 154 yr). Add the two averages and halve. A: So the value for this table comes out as 0.15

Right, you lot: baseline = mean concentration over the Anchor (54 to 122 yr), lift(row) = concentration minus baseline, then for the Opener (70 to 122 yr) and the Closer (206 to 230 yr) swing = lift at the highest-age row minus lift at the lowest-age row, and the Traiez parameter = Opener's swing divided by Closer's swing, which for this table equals -17.3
